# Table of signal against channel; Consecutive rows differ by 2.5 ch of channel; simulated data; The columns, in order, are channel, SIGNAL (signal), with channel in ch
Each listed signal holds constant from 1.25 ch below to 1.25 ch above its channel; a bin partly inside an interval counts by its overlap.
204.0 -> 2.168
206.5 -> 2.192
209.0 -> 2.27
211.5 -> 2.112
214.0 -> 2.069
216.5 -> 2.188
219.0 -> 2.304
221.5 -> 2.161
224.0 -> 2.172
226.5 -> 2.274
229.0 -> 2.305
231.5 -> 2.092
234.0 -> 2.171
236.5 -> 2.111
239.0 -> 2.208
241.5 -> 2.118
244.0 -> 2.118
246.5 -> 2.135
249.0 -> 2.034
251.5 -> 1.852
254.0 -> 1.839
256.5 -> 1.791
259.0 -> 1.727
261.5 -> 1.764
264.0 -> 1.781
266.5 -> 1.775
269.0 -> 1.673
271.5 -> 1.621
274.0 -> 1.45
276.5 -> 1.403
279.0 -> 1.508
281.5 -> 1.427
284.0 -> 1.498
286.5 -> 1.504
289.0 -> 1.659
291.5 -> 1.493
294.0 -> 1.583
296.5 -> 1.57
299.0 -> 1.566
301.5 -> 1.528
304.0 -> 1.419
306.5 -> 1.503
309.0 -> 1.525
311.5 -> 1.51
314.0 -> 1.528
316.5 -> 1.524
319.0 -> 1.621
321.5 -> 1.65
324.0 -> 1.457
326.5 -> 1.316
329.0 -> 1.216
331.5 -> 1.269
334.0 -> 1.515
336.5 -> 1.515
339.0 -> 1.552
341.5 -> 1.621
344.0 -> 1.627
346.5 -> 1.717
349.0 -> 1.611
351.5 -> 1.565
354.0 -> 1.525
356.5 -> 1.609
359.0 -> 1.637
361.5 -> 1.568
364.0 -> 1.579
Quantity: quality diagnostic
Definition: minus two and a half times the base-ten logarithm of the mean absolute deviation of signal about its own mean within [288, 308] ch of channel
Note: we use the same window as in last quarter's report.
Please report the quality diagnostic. 3.16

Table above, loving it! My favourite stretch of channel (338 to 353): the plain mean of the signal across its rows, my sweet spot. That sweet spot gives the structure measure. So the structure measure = 1.62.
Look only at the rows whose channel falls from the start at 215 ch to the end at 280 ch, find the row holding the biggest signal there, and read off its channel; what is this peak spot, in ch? 229.0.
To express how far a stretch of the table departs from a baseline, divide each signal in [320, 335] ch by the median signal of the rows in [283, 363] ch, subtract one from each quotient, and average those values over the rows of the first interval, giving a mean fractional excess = -0.08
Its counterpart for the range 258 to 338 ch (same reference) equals 0.00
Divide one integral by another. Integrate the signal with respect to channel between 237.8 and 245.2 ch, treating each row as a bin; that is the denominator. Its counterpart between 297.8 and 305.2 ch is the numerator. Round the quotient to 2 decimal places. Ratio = 0.70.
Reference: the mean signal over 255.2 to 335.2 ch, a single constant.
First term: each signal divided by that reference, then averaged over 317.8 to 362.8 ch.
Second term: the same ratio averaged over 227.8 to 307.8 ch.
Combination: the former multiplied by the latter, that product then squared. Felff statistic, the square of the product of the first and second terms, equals 1.3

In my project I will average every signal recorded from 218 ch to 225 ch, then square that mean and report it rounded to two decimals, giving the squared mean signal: 4.89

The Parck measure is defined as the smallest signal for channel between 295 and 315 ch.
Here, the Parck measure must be 1.419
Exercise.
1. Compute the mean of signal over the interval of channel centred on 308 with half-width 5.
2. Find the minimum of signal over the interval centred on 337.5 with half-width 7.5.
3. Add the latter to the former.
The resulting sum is 2.8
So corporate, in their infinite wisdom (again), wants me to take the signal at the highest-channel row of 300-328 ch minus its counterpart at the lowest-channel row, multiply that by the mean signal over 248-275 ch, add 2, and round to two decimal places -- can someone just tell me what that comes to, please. 1.63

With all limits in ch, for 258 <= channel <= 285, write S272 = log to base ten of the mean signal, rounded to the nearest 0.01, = 0.20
